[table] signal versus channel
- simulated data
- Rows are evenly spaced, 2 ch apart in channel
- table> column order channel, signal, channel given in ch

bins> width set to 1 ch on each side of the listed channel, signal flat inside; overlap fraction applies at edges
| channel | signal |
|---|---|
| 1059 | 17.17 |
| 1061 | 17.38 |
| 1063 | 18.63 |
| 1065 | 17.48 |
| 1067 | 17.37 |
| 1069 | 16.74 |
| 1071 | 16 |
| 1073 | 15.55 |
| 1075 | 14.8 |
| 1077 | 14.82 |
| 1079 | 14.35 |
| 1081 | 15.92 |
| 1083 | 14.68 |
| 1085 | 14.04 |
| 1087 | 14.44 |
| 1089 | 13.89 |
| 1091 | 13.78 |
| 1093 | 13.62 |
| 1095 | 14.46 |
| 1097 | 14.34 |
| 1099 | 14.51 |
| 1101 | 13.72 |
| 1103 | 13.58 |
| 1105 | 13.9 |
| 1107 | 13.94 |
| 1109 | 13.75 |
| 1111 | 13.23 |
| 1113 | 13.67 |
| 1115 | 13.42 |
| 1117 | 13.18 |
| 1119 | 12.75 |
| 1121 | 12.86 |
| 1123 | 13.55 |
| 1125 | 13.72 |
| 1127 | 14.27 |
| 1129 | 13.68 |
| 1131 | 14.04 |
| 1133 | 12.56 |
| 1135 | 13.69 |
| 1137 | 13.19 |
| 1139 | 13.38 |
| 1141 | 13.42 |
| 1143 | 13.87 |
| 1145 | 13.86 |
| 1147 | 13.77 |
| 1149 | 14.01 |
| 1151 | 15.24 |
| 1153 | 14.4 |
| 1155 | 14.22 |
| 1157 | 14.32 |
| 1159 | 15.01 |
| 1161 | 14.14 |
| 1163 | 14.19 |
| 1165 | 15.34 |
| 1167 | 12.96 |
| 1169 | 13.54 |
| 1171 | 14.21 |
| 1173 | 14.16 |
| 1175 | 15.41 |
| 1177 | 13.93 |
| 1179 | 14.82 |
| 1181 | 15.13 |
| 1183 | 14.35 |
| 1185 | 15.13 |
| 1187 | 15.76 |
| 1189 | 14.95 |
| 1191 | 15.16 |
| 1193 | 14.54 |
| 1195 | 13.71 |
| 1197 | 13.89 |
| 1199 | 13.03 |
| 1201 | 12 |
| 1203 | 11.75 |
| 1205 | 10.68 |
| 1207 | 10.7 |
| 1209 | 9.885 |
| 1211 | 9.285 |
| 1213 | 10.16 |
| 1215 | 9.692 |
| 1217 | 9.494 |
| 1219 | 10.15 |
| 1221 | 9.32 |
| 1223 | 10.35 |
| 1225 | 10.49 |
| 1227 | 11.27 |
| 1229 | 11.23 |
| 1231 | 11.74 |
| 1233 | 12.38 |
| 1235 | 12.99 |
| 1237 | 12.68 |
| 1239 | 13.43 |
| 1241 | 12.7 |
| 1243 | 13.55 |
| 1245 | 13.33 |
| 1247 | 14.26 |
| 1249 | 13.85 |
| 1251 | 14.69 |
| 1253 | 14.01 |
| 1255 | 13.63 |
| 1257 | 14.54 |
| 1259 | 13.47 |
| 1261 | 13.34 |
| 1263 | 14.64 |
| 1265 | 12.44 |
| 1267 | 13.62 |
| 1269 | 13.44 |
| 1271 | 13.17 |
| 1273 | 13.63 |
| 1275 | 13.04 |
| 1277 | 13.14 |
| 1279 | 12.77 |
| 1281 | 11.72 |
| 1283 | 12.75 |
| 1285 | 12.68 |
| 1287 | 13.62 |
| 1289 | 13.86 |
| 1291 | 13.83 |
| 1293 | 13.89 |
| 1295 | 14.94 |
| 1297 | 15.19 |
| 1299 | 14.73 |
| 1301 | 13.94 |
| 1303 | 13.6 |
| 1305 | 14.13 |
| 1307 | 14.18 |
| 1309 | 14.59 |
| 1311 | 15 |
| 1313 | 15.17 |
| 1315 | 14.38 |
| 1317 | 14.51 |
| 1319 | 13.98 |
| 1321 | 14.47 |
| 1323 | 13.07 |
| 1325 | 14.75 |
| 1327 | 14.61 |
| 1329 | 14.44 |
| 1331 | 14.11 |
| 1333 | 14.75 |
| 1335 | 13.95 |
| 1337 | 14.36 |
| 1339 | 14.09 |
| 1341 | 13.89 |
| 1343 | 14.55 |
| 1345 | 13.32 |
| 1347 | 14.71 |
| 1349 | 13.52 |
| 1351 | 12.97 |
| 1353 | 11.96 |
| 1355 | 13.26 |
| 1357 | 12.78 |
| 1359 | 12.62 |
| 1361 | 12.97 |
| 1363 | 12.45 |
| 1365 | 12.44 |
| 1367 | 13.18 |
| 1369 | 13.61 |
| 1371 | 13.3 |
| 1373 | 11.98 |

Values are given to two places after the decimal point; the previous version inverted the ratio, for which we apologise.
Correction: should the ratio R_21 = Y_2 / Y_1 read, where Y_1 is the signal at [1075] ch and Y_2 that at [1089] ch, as 0.94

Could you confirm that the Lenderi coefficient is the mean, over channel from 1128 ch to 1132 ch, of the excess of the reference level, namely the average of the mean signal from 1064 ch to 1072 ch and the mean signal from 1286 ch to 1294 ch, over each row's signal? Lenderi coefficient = 1.49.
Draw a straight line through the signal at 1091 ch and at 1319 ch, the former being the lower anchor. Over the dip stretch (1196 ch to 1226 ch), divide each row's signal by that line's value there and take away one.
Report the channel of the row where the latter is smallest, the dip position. 1211 ch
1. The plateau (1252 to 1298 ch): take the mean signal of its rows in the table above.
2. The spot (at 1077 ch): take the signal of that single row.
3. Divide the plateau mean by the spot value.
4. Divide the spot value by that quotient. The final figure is 16.2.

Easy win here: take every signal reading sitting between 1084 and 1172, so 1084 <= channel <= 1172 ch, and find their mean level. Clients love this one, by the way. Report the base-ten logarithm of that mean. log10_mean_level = 1.14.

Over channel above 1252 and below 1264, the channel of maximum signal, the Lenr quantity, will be 1263 ch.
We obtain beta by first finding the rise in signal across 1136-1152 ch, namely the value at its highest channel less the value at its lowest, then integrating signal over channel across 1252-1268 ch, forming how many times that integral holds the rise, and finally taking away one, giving 106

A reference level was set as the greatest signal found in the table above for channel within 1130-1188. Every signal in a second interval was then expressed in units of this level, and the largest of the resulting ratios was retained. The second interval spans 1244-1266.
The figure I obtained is 0.93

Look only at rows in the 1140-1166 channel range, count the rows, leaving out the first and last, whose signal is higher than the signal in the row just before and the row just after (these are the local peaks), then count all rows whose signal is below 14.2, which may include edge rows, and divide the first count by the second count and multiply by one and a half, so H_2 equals 0.64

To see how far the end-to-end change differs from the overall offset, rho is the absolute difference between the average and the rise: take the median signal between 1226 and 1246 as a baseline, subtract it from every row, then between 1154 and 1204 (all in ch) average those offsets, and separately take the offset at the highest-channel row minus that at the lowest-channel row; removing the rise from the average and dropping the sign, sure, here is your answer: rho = 4.0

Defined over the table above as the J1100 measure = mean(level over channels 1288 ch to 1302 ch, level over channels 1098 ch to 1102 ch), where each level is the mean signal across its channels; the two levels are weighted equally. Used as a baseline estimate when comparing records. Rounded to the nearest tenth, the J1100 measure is 14.2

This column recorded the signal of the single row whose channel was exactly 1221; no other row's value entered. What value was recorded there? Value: 9.32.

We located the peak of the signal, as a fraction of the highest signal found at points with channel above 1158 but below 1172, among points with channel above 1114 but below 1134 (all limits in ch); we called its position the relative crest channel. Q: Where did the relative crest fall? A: 1127 ch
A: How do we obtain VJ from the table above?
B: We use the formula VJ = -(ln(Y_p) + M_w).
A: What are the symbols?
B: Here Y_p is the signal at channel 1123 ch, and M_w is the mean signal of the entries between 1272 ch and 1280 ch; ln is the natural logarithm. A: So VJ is -15.8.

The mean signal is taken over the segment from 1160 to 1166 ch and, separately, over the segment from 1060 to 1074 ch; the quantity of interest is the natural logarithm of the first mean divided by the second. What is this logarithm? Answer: -0.16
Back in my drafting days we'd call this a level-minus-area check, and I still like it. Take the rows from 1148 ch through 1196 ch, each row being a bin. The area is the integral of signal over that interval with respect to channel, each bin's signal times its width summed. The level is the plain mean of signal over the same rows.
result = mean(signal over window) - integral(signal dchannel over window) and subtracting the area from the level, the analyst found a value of -683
